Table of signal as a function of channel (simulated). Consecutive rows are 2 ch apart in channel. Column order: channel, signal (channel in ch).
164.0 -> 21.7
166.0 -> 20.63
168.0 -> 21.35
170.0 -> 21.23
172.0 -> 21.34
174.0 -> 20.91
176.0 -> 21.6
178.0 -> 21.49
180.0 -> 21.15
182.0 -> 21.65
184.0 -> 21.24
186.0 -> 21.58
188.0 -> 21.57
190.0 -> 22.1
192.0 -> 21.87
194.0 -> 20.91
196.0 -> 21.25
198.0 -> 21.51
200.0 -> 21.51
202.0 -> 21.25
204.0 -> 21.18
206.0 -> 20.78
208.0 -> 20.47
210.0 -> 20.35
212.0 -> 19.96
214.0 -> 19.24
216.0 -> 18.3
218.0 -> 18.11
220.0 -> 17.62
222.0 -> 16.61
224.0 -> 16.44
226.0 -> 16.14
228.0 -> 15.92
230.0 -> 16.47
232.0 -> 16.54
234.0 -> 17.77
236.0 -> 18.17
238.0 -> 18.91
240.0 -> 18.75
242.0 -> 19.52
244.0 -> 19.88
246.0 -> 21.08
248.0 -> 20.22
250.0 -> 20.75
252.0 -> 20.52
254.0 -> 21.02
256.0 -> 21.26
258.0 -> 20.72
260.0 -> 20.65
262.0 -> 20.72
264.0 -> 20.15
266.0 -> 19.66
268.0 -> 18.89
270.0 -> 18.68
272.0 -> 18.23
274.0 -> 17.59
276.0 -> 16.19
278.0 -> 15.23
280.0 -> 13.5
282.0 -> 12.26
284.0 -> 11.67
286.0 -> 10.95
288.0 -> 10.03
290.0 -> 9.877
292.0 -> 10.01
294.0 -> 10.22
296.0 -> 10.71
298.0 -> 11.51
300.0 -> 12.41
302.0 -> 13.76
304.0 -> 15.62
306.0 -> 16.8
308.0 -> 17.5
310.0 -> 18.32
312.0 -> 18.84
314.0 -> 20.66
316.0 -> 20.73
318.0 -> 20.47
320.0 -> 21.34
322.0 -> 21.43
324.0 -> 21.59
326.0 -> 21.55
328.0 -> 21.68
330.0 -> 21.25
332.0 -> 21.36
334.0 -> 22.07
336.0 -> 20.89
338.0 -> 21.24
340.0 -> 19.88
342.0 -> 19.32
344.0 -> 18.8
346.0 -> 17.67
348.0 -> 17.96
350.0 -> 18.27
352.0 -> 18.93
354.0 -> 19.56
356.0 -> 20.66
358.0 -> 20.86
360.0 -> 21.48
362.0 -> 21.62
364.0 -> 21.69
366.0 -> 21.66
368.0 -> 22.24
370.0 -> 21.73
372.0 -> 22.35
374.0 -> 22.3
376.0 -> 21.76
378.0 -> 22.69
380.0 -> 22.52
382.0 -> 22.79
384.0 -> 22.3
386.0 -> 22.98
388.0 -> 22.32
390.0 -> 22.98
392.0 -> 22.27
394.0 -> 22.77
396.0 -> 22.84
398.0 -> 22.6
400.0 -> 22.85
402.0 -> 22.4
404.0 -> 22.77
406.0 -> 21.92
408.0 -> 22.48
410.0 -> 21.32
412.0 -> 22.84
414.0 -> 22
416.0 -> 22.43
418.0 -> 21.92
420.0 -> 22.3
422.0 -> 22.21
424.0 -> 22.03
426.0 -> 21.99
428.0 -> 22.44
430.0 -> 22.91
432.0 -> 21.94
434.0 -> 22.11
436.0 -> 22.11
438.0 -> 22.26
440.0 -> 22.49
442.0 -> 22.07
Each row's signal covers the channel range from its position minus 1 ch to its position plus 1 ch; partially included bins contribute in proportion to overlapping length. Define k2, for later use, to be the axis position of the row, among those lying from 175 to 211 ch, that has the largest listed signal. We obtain 190.0 ch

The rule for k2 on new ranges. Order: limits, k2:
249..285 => 256.0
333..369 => 368.0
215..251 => 246.0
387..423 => 390.0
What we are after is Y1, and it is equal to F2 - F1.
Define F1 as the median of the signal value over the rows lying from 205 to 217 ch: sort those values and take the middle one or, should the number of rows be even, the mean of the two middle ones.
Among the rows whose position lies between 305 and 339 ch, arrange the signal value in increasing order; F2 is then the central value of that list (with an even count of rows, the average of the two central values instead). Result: 1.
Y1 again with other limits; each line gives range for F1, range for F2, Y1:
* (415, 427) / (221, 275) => -3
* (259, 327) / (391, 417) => 5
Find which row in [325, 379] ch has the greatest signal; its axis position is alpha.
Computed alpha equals 378.0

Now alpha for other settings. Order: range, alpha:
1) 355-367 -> 364.0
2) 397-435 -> 430.0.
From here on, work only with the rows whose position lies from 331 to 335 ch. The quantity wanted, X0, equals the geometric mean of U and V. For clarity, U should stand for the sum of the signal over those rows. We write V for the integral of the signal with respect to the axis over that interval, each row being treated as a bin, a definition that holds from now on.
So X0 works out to 61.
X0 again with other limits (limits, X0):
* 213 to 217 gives 53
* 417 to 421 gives 63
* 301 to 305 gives 42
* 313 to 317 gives 59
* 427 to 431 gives 64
